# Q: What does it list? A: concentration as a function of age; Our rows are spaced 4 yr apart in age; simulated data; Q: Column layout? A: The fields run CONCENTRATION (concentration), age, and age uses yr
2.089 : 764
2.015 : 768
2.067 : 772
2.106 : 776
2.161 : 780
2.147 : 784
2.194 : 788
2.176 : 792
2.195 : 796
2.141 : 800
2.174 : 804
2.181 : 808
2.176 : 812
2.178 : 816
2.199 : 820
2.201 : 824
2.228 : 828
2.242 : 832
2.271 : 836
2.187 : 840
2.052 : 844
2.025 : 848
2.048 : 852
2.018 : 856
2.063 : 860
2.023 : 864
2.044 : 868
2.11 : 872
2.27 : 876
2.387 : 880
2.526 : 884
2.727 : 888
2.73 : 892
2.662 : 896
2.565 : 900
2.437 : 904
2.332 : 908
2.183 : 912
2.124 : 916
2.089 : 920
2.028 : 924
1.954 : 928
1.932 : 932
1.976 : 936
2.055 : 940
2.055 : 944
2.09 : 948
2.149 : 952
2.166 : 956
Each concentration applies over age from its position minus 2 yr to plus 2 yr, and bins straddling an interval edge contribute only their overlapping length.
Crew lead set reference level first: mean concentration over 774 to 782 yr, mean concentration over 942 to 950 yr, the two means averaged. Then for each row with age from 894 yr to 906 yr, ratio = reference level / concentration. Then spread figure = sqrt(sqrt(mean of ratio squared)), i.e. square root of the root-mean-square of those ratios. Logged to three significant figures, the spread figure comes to 0.908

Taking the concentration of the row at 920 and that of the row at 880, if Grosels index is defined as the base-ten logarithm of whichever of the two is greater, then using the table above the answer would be 0.378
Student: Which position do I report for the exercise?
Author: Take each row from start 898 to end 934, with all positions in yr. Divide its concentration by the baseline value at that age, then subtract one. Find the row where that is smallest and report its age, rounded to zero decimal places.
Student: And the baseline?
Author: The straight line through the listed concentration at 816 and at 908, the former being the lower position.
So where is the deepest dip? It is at 932 yr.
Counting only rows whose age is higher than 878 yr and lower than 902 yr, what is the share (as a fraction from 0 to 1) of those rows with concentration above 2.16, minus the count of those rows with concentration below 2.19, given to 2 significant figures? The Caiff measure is 1.0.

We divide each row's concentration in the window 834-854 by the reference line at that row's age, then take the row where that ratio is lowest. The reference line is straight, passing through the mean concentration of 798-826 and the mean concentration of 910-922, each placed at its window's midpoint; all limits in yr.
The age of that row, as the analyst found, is 848 yr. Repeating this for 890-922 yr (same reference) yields 920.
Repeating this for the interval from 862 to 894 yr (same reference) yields 864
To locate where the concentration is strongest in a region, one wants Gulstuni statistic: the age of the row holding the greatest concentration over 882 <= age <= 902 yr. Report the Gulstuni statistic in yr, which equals 892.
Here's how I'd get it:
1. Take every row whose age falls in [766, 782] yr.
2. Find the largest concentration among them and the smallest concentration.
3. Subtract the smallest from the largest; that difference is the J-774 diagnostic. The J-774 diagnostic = 0.15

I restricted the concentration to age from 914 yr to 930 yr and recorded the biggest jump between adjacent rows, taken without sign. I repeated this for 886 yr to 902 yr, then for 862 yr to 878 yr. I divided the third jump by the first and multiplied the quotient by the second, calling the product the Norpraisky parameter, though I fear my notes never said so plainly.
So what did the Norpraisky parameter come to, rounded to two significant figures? 0.21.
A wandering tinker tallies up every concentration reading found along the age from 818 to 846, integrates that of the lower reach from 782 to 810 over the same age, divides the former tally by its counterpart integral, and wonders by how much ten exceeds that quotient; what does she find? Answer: 9.75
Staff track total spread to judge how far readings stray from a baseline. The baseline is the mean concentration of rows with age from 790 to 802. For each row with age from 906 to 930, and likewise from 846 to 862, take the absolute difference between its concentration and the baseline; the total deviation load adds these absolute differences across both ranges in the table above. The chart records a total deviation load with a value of 1.2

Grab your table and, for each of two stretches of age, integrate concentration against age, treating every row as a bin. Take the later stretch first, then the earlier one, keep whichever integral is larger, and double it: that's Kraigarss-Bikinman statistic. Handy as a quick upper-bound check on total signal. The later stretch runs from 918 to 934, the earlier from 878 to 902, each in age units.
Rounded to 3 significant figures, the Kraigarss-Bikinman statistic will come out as 125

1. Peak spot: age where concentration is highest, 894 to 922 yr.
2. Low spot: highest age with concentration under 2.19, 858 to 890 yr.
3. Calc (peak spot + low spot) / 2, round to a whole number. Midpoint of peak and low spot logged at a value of 884 yr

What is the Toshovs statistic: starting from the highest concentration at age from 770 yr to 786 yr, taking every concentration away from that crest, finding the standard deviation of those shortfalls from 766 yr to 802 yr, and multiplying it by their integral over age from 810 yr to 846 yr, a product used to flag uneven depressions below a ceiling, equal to -0.07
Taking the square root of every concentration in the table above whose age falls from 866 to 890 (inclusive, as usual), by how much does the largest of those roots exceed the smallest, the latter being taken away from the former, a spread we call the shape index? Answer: 0.22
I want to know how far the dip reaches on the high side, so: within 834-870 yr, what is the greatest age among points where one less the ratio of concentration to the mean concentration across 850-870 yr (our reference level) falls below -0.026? 840 yr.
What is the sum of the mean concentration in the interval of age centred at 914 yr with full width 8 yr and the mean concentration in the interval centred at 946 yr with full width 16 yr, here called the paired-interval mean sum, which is 4.2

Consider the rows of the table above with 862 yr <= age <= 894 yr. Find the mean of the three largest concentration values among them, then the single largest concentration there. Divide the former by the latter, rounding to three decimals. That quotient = 0.975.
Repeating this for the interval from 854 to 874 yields 0.982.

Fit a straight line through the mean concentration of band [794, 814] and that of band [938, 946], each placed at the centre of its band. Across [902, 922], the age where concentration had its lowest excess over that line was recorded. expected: 920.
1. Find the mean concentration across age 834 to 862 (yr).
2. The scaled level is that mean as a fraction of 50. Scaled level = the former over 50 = 0.0419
